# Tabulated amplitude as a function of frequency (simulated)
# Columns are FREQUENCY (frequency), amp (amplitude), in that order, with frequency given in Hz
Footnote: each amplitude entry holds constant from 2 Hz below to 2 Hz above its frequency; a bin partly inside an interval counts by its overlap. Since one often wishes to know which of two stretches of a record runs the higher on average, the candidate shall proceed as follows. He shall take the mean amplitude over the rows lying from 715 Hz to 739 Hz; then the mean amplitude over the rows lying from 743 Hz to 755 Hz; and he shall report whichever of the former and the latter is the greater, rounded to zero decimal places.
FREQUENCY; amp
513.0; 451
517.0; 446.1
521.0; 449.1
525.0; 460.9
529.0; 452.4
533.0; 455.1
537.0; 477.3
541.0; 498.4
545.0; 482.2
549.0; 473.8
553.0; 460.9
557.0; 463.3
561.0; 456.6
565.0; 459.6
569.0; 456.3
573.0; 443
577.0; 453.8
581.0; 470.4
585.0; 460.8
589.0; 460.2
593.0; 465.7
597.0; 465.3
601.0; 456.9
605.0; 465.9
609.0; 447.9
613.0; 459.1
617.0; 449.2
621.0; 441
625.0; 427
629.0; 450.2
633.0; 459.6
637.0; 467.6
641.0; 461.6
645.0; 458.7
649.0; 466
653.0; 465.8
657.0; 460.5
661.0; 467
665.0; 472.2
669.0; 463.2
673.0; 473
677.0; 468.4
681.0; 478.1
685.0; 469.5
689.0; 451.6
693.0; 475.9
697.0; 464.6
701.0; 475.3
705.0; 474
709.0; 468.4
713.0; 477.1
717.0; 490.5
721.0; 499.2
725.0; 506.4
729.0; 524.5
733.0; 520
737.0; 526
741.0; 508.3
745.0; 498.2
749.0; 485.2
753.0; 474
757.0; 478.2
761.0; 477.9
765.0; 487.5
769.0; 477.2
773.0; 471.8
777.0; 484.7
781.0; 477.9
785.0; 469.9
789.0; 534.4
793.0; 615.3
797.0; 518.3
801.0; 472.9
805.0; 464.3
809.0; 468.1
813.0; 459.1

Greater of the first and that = 511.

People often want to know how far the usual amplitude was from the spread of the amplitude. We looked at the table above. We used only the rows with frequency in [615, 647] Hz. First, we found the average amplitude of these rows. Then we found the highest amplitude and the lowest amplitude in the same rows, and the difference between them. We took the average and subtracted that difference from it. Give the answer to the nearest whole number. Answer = 411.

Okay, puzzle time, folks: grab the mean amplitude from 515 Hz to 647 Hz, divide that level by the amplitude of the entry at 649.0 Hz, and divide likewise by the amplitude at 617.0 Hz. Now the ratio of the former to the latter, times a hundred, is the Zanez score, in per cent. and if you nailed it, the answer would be 96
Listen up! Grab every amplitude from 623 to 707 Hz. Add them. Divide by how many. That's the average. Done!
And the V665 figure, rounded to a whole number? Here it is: 464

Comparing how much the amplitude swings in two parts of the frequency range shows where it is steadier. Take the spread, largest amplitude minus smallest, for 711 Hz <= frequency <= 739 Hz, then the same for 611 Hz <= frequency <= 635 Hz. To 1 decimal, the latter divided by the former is 0.7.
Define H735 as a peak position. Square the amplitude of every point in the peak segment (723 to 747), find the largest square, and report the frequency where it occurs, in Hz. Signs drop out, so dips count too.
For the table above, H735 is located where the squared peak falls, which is 737.0 Hz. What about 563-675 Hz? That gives 673.0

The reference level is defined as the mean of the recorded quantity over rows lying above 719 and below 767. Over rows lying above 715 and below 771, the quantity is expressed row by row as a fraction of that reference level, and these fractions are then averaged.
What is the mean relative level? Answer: 1.00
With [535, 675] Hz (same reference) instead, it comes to 0.93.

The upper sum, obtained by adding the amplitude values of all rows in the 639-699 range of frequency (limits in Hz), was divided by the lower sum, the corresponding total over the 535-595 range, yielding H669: 1.00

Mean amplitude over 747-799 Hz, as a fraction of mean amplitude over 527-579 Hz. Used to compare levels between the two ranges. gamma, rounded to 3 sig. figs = 1.07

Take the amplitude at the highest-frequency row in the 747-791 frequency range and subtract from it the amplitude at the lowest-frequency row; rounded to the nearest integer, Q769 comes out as 49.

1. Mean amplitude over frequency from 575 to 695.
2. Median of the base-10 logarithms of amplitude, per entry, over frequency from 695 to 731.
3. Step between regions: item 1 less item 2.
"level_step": 458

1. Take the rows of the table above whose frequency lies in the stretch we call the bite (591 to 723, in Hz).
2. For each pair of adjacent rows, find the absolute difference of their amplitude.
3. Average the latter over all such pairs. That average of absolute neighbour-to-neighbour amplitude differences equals 9.3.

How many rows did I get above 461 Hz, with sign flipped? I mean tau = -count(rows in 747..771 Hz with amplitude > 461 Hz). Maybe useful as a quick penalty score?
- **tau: -6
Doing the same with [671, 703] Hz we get -7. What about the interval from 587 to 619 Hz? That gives -3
